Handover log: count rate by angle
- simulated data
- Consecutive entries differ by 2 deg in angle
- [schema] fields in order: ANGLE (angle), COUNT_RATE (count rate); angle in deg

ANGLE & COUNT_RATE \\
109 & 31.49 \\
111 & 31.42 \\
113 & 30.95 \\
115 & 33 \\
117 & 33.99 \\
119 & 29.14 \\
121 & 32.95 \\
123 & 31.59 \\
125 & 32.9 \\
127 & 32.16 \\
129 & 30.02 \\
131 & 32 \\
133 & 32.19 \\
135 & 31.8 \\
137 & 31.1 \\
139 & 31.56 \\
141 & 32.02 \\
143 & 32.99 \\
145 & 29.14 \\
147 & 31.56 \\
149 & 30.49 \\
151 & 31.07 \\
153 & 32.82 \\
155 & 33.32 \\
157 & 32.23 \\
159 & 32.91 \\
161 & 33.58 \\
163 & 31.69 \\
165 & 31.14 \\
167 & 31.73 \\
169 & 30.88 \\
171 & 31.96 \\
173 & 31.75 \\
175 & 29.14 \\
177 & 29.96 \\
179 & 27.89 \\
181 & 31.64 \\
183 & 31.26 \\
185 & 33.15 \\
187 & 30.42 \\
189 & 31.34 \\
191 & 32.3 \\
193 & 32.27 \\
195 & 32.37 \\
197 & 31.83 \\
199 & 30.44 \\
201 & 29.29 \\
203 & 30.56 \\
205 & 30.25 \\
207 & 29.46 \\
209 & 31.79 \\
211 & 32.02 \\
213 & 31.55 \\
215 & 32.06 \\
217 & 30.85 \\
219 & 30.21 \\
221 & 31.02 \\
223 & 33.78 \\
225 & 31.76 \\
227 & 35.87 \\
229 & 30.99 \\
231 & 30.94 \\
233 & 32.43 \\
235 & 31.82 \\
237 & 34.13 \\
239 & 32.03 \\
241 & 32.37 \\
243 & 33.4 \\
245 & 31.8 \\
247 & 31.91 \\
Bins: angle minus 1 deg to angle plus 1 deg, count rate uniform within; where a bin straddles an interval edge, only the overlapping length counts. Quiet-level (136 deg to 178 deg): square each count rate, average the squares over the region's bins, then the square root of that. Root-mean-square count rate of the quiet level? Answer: 31.6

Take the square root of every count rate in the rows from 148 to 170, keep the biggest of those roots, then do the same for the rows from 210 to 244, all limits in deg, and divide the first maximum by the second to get 0.97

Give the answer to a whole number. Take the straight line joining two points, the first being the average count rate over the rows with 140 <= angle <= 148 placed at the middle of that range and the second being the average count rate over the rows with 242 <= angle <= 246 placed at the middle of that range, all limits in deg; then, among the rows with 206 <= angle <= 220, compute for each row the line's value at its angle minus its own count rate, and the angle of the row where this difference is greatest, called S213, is 207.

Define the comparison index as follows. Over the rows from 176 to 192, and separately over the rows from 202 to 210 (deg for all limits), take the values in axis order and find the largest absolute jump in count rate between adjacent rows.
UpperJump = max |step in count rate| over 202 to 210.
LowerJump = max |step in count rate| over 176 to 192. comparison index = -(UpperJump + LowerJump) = -6.1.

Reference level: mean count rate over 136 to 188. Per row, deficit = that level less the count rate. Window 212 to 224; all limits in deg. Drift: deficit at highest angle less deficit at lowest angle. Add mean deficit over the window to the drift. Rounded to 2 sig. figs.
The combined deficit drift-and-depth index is -2.4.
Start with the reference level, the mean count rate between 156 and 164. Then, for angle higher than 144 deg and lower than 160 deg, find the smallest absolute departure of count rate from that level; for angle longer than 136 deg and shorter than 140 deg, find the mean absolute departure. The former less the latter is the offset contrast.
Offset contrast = -1.1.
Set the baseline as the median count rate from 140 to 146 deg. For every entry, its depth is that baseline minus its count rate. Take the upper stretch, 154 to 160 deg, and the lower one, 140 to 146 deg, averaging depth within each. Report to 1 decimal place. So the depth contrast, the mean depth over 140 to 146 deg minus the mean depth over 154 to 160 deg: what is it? 1.4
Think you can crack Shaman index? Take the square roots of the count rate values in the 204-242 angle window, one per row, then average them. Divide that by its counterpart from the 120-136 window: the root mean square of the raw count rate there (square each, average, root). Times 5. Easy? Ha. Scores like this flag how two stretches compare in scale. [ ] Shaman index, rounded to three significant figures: 0.883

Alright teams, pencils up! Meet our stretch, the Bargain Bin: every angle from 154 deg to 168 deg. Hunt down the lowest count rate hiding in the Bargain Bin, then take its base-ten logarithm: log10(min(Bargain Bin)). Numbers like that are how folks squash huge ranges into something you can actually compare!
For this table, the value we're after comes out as 1.493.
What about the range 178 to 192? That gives 1.445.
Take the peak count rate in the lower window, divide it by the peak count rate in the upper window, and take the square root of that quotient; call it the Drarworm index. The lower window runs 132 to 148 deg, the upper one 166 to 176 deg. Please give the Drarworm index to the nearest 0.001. 1.016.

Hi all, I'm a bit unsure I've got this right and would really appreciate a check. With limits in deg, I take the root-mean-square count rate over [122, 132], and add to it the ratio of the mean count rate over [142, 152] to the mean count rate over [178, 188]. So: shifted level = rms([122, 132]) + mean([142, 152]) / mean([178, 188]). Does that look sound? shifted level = 32.8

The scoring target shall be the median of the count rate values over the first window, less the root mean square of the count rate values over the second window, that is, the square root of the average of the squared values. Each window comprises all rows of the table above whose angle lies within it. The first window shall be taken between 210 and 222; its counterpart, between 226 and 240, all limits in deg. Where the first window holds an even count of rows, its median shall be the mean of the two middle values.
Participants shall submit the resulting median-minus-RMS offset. -1.4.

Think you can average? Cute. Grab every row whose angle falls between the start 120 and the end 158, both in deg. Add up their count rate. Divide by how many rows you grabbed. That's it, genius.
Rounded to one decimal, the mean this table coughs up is 31.8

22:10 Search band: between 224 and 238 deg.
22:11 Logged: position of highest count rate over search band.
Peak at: 227 deg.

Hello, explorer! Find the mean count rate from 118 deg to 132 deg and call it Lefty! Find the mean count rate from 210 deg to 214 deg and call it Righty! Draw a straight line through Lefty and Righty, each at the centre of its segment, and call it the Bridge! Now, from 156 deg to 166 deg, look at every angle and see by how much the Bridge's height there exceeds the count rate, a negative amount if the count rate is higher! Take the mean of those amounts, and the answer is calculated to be -0.7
